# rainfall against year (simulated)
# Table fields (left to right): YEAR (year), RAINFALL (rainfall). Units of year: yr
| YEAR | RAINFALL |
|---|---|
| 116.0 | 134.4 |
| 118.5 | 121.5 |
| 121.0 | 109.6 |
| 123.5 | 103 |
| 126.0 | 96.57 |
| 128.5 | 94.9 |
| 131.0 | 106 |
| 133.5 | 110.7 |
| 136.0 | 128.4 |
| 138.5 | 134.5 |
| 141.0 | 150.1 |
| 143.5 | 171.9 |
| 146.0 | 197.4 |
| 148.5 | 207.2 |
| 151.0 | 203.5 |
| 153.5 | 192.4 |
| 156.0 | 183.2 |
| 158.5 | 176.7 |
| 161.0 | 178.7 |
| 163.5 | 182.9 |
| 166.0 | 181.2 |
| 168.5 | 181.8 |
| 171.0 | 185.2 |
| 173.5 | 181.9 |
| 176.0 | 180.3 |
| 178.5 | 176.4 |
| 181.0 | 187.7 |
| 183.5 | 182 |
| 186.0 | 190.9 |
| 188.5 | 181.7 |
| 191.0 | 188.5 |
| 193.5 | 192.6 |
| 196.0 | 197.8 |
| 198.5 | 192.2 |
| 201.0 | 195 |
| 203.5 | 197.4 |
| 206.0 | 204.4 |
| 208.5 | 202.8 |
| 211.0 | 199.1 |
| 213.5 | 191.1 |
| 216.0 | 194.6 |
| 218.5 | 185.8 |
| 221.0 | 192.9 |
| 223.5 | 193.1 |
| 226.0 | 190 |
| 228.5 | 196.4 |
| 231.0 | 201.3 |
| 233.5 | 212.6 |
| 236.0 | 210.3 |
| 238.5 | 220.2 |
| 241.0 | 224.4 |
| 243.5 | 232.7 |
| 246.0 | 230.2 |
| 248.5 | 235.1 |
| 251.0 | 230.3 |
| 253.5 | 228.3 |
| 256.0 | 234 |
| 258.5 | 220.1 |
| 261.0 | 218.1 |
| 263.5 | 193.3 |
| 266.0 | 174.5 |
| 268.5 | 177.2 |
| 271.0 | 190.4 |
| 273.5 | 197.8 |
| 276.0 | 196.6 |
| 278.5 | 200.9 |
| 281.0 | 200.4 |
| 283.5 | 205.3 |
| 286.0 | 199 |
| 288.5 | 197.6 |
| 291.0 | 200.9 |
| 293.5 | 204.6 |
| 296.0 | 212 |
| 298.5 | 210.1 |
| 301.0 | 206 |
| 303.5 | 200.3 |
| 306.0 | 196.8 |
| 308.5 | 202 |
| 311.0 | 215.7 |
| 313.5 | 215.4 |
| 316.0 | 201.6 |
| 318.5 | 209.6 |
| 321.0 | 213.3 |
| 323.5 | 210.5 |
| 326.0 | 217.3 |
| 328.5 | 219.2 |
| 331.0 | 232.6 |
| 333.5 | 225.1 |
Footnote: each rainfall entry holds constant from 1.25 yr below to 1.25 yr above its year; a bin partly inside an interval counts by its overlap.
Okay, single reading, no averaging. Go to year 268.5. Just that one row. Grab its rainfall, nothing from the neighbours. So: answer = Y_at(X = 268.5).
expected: 177.2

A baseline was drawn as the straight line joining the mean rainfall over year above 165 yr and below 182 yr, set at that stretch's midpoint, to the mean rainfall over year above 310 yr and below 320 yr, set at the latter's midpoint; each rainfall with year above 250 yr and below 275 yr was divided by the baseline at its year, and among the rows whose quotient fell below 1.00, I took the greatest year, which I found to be 273.5 yr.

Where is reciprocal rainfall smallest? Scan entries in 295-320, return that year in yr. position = 311.0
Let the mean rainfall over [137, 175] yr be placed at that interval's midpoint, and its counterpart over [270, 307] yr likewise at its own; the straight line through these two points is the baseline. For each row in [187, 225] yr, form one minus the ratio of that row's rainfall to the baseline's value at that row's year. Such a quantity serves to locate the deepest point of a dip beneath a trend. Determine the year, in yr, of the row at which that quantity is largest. 218.5 yr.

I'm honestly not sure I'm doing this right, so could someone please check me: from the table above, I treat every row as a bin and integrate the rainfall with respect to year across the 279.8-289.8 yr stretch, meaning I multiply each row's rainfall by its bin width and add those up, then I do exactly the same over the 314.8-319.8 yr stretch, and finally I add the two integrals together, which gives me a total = 3034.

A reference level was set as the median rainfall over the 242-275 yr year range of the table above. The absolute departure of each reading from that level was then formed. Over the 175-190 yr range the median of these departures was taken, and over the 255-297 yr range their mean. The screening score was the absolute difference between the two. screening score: 18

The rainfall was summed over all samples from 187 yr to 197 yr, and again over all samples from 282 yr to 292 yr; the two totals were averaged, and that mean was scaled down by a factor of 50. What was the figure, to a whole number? 16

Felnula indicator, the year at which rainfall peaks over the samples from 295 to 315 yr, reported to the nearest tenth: 311.0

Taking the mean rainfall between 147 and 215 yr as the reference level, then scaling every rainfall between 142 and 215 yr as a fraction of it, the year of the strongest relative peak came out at 148.5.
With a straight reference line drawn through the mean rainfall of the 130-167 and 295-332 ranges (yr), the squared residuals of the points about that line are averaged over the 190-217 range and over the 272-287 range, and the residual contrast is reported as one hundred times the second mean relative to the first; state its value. 4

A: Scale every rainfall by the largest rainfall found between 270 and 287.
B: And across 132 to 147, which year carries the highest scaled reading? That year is 146.0 yr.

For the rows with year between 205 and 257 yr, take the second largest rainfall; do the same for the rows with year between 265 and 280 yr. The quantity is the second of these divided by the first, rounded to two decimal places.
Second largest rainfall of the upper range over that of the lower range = 0.85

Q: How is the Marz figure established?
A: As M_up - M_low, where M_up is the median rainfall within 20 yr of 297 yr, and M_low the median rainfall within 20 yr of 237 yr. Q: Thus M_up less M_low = -15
